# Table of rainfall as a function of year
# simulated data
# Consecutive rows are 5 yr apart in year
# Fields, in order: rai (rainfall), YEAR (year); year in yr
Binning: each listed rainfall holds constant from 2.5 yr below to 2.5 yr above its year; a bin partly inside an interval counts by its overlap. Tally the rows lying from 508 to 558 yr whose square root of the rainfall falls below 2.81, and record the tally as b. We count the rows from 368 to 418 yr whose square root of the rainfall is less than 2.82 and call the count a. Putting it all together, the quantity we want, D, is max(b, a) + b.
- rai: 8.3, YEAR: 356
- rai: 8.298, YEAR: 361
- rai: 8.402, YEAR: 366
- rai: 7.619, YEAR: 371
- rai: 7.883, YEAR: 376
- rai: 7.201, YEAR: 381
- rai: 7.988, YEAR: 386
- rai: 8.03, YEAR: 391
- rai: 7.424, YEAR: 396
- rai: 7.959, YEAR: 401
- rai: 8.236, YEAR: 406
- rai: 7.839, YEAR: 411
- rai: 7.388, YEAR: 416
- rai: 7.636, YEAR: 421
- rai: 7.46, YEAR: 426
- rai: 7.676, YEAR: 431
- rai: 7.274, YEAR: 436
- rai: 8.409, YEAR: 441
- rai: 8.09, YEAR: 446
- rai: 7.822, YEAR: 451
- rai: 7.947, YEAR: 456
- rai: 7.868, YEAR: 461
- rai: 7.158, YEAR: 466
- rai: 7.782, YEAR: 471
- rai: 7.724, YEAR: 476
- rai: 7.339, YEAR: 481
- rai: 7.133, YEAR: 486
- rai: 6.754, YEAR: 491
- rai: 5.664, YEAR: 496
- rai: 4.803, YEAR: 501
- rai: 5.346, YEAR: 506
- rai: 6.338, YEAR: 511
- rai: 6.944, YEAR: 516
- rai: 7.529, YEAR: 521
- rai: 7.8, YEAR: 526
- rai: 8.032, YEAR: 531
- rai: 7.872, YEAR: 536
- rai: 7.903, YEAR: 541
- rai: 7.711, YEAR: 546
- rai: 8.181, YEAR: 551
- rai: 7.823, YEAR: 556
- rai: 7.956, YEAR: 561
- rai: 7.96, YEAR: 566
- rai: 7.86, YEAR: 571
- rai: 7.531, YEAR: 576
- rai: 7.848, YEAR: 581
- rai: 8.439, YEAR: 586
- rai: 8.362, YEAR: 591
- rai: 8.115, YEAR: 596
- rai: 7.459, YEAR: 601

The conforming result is 14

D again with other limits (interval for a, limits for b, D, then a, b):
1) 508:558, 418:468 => 15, 8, 7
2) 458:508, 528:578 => 15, 10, 5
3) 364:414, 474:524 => 20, 5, 10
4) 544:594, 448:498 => 18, 5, 9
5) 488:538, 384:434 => 15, 9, 6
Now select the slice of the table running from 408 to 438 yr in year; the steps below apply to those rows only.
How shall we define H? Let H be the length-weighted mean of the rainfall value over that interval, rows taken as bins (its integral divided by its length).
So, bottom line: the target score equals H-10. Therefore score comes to -2.44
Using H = 7.6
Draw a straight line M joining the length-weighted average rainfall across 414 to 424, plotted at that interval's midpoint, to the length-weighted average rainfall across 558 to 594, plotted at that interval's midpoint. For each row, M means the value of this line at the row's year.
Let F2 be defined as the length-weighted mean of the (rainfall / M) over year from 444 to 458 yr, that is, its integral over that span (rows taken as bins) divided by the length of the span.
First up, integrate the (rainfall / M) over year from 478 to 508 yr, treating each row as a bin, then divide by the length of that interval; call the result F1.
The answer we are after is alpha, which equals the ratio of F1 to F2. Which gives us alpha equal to 0.77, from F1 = 0.80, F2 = 1.04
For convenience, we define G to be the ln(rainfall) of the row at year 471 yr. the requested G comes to 2.05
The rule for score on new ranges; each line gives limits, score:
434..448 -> -2.06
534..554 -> -2.08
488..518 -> -4.02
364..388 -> -2.20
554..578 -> -2.17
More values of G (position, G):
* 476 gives 2.04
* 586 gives 2.13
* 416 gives 2.00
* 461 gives 2.06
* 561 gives 2.07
